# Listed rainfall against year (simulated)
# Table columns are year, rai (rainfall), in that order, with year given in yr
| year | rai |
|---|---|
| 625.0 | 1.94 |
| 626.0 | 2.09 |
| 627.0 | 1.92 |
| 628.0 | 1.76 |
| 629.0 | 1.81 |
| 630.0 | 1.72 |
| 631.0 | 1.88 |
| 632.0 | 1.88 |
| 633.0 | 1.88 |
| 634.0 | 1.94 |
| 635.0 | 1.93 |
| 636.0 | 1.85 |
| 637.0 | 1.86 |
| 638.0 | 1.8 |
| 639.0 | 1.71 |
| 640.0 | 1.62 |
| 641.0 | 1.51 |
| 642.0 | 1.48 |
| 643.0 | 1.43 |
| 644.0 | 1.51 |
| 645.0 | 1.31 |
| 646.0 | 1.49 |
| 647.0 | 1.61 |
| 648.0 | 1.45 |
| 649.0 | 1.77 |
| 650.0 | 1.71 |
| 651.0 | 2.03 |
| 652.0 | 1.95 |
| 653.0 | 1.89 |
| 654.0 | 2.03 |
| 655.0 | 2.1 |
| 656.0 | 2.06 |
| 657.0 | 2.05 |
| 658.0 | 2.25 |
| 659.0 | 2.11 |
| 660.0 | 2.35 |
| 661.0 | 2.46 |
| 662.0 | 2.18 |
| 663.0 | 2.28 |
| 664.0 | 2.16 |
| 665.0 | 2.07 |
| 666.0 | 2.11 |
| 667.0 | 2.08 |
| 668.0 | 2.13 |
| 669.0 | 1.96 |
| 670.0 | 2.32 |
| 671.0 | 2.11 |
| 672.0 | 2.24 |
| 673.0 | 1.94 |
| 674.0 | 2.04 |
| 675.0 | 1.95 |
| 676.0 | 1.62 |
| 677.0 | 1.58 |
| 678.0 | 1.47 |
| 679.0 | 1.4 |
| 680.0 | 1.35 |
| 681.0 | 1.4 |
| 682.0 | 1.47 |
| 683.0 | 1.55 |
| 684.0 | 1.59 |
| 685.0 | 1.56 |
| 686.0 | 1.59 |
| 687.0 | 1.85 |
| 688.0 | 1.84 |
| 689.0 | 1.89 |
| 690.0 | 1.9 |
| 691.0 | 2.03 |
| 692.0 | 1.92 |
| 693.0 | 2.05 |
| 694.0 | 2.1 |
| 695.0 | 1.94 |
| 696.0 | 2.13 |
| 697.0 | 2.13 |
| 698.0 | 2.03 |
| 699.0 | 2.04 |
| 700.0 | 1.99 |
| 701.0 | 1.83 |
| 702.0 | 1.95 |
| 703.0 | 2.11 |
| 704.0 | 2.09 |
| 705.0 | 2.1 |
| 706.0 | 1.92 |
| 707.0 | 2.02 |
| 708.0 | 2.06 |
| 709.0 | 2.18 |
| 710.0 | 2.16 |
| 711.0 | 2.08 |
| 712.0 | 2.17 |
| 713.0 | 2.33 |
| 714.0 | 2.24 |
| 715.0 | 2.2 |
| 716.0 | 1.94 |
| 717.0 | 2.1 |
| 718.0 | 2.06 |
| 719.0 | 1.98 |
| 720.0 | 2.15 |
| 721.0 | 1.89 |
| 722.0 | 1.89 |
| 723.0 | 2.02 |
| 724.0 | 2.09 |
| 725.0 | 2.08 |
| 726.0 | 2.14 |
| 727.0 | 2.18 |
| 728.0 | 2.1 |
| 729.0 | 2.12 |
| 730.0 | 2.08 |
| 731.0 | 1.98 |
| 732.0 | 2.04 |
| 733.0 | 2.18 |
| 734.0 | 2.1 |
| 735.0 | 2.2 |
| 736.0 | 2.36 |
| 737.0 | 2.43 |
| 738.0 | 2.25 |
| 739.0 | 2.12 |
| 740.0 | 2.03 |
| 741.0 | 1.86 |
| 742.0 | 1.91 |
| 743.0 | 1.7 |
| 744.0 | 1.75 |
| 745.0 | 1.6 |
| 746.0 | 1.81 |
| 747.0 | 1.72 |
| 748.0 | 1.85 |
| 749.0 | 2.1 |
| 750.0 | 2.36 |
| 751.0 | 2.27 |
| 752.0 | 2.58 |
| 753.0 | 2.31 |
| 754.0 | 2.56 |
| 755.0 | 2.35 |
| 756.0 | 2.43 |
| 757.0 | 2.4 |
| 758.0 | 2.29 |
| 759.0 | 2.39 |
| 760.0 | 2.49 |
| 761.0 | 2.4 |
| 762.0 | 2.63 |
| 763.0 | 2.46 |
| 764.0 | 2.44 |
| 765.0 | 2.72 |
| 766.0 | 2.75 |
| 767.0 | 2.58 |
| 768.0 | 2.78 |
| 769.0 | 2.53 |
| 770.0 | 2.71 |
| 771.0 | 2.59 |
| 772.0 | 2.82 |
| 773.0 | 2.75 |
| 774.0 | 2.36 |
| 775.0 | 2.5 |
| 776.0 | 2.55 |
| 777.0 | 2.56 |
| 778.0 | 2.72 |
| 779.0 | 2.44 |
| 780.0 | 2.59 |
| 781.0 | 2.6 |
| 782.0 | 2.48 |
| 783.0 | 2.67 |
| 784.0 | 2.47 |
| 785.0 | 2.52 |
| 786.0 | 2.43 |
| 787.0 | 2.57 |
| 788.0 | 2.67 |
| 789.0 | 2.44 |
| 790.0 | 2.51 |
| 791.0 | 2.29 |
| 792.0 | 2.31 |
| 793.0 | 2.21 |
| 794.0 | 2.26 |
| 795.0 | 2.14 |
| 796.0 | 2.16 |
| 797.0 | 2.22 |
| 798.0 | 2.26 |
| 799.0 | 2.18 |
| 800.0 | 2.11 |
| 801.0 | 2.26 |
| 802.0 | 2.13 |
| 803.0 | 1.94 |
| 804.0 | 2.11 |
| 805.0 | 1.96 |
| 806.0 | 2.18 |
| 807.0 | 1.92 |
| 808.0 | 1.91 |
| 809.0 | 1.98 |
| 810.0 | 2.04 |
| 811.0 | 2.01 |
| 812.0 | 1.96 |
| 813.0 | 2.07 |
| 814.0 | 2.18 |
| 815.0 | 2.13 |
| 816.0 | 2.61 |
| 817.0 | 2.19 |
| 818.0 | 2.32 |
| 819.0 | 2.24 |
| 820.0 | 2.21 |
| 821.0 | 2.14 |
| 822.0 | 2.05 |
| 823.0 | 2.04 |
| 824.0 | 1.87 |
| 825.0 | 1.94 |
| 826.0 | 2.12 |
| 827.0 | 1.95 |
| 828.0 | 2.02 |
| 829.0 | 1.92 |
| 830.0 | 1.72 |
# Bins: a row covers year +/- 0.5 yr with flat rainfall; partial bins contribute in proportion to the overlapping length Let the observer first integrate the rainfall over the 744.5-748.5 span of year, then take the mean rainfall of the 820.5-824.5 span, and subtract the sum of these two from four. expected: -5.0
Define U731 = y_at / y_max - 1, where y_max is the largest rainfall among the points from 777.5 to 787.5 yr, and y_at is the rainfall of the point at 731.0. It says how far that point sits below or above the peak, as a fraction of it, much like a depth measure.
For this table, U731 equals -0.27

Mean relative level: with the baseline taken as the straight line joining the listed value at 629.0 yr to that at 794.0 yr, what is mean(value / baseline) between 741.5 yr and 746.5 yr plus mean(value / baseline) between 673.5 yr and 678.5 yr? 1.72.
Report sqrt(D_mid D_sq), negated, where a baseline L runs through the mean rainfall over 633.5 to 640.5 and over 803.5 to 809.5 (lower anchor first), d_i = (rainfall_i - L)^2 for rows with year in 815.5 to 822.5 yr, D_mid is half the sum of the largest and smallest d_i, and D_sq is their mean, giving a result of -0.12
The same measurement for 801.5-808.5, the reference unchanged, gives -0.01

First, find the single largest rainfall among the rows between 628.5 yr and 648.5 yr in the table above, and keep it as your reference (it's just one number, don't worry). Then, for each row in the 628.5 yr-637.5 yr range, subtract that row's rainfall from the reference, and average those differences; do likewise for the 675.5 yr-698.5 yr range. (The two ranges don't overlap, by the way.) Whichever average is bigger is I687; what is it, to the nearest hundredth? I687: 0.18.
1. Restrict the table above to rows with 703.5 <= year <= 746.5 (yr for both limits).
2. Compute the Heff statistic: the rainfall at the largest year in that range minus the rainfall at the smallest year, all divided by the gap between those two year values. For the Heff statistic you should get -0.01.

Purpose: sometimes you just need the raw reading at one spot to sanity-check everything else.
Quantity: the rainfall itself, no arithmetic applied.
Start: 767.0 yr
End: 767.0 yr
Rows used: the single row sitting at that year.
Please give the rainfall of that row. 2.58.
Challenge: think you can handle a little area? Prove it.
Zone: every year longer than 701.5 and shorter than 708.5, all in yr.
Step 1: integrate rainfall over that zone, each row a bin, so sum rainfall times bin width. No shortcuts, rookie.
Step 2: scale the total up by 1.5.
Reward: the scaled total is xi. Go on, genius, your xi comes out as 21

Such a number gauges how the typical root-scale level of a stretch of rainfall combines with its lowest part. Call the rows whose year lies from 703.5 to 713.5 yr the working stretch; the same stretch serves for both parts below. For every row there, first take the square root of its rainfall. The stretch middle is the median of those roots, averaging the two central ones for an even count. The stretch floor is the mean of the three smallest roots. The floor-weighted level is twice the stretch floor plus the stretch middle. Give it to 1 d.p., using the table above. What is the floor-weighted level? 4.3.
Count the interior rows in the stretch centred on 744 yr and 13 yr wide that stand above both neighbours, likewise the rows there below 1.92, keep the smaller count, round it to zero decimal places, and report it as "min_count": 3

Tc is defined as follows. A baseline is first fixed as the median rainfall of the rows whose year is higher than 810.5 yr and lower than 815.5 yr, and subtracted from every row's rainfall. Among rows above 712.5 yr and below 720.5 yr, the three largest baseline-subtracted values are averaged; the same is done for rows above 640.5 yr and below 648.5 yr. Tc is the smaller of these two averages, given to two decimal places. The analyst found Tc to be -0.53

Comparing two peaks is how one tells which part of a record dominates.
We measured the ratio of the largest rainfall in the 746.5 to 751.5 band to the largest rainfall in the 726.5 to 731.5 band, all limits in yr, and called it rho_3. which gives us 1.08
